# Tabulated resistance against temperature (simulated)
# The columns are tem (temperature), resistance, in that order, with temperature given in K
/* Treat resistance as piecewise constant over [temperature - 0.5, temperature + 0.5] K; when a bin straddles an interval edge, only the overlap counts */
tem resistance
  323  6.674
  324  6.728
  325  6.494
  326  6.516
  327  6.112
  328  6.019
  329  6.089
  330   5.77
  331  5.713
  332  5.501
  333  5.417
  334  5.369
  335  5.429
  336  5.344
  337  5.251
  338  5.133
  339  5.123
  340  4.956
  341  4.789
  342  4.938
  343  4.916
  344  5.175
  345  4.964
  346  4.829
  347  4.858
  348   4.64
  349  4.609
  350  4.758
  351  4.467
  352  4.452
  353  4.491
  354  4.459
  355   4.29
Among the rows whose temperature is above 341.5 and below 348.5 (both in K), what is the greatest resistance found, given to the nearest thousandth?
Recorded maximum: 5.175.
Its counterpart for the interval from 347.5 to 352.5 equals 4.758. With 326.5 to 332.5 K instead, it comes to 6.112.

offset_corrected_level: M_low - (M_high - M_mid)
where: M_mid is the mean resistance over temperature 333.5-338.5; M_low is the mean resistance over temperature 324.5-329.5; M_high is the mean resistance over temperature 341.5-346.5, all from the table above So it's 6.6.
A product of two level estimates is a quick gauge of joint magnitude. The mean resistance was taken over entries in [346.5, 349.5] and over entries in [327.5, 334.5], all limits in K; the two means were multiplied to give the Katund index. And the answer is 26.8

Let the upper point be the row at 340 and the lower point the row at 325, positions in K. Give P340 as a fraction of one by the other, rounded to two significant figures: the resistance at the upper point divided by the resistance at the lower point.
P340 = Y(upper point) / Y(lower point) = 0.76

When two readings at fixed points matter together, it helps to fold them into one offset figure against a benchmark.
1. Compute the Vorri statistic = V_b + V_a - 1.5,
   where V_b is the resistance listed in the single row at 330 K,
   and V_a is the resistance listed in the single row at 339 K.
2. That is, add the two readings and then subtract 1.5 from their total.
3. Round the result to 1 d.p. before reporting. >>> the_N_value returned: 9.4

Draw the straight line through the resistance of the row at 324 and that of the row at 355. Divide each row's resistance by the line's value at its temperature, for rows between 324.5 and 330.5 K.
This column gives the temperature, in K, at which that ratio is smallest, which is 330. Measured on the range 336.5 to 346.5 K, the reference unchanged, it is 341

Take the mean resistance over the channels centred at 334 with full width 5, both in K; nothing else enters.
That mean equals 5.41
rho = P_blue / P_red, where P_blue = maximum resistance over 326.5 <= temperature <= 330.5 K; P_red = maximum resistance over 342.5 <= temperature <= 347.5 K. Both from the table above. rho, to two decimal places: 1.18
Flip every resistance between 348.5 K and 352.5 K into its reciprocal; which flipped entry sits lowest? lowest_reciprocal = 0.210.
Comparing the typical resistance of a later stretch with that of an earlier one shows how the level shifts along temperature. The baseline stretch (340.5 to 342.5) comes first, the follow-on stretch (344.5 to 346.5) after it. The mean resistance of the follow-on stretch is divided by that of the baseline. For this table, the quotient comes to 1.01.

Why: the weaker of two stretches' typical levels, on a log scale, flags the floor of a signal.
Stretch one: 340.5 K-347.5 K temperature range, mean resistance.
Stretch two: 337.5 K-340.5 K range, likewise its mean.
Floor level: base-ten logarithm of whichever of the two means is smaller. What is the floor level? 0.69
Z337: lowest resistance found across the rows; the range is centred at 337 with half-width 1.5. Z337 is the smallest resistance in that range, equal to 5.133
